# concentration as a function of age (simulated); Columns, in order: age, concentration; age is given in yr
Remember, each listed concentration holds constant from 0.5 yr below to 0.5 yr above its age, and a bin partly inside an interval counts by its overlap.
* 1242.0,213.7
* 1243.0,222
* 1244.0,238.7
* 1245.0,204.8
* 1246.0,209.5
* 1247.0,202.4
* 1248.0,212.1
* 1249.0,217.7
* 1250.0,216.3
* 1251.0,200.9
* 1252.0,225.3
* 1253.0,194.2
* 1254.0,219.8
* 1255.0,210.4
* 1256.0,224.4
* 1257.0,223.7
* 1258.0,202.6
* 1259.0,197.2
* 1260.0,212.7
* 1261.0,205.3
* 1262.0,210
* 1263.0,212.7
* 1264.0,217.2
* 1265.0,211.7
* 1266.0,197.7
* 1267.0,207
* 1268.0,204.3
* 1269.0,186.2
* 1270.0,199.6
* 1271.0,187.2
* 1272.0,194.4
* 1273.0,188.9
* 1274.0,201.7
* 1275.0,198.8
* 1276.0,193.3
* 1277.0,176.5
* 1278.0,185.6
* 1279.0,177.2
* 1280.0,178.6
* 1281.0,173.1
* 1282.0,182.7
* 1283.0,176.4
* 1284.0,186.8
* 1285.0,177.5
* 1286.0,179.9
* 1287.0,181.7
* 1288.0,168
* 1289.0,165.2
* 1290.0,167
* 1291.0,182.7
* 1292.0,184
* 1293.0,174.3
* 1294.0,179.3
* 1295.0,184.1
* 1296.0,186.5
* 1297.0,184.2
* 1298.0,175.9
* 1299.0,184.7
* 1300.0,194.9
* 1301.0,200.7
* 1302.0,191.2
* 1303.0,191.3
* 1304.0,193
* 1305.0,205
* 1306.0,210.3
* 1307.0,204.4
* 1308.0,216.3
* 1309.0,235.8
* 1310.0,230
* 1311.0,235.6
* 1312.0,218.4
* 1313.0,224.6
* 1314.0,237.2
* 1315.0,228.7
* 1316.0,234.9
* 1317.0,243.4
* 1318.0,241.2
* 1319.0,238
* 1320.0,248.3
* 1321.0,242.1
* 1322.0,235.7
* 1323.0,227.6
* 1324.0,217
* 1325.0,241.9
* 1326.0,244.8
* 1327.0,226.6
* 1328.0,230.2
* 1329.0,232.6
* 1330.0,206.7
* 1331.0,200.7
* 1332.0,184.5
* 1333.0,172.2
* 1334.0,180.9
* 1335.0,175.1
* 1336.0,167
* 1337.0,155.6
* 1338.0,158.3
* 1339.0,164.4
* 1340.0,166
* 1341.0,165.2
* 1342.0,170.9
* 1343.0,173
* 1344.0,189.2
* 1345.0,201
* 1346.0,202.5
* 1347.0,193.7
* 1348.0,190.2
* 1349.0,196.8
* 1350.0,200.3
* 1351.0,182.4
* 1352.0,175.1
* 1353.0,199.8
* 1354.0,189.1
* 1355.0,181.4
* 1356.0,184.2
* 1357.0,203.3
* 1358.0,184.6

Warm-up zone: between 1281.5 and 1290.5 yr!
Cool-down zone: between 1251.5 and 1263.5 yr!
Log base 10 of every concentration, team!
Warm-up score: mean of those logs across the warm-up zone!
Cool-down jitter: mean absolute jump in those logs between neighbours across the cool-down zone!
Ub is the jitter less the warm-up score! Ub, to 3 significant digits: -2.22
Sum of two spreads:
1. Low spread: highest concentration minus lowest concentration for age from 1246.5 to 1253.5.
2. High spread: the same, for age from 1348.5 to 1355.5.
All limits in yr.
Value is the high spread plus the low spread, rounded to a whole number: 56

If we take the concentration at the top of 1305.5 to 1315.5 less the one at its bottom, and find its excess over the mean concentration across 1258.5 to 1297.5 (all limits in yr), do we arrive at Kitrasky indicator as -171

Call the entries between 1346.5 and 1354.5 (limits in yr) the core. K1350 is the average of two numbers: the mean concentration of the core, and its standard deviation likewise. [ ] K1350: 100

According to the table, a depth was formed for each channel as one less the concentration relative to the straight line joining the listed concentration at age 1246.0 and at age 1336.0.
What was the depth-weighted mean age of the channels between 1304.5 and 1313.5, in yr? 1309.6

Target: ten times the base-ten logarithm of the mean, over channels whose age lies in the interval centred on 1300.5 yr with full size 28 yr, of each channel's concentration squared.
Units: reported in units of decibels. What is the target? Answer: 45.9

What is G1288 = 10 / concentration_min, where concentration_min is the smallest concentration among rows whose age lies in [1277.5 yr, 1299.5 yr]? 0.061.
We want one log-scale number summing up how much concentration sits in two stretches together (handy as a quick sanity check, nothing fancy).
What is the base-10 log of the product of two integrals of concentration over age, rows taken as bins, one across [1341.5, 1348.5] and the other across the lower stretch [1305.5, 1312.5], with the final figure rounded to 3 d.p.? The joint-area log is 6.311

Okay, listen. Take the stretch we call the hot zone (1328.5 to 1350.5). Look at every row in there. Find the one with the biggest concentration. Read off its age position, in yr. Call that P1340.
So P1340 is 1329.0 yr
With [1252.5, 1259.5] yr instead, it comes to 1256.0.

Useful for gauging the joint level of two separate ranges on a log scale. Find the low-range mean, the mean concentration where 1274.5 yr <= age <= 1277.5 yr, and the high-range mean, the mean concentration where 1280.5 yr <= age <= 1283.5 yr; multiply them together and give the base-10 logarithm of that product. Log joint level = 4.53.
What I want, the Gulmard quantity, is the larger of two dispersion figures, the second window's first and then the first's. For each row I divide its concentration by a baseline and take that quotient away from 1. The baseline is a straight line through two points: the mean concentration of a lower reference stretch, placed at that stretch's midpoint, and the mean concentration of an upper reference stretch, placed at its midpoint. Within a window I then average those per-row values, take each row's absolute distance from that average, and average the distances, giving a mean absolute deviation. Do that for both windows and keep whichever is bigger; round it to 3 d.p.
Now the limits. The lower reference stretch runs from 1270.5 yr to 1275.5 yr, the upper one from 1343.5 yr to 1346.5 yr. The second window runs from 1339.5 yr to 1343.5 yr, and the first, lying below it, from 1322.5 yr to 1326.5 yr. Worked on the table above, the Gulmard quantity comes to 0.053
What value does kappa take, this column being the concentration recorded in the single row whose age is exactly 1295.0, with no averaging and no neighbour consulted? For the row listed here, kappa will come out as 184.1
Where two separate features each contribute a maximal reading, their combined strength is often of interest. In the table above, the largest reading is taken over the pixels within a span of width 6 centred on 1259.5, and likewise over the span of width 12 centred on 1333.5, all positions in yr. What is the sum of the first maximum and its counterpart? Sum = 456.3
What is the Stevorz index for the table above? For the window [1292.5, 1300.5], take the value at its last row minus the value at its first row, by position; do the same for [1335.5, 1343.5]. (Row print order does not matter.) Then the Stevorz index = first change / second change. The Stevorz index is 3.4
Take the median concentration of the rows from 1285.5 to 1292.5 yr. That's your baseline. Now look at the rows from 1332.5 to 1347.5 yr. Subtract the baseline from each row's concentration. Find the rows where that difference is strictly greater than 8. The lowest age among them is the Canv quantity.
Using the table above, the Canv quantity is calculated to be 1344.0 yr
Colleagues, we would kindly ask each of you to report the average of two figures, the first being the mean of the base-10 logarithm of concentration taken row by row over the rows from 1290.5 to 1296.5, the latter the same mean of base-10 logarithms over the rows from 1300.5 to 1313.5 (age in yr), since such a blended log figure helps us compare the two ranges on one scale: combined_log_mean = 2.292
